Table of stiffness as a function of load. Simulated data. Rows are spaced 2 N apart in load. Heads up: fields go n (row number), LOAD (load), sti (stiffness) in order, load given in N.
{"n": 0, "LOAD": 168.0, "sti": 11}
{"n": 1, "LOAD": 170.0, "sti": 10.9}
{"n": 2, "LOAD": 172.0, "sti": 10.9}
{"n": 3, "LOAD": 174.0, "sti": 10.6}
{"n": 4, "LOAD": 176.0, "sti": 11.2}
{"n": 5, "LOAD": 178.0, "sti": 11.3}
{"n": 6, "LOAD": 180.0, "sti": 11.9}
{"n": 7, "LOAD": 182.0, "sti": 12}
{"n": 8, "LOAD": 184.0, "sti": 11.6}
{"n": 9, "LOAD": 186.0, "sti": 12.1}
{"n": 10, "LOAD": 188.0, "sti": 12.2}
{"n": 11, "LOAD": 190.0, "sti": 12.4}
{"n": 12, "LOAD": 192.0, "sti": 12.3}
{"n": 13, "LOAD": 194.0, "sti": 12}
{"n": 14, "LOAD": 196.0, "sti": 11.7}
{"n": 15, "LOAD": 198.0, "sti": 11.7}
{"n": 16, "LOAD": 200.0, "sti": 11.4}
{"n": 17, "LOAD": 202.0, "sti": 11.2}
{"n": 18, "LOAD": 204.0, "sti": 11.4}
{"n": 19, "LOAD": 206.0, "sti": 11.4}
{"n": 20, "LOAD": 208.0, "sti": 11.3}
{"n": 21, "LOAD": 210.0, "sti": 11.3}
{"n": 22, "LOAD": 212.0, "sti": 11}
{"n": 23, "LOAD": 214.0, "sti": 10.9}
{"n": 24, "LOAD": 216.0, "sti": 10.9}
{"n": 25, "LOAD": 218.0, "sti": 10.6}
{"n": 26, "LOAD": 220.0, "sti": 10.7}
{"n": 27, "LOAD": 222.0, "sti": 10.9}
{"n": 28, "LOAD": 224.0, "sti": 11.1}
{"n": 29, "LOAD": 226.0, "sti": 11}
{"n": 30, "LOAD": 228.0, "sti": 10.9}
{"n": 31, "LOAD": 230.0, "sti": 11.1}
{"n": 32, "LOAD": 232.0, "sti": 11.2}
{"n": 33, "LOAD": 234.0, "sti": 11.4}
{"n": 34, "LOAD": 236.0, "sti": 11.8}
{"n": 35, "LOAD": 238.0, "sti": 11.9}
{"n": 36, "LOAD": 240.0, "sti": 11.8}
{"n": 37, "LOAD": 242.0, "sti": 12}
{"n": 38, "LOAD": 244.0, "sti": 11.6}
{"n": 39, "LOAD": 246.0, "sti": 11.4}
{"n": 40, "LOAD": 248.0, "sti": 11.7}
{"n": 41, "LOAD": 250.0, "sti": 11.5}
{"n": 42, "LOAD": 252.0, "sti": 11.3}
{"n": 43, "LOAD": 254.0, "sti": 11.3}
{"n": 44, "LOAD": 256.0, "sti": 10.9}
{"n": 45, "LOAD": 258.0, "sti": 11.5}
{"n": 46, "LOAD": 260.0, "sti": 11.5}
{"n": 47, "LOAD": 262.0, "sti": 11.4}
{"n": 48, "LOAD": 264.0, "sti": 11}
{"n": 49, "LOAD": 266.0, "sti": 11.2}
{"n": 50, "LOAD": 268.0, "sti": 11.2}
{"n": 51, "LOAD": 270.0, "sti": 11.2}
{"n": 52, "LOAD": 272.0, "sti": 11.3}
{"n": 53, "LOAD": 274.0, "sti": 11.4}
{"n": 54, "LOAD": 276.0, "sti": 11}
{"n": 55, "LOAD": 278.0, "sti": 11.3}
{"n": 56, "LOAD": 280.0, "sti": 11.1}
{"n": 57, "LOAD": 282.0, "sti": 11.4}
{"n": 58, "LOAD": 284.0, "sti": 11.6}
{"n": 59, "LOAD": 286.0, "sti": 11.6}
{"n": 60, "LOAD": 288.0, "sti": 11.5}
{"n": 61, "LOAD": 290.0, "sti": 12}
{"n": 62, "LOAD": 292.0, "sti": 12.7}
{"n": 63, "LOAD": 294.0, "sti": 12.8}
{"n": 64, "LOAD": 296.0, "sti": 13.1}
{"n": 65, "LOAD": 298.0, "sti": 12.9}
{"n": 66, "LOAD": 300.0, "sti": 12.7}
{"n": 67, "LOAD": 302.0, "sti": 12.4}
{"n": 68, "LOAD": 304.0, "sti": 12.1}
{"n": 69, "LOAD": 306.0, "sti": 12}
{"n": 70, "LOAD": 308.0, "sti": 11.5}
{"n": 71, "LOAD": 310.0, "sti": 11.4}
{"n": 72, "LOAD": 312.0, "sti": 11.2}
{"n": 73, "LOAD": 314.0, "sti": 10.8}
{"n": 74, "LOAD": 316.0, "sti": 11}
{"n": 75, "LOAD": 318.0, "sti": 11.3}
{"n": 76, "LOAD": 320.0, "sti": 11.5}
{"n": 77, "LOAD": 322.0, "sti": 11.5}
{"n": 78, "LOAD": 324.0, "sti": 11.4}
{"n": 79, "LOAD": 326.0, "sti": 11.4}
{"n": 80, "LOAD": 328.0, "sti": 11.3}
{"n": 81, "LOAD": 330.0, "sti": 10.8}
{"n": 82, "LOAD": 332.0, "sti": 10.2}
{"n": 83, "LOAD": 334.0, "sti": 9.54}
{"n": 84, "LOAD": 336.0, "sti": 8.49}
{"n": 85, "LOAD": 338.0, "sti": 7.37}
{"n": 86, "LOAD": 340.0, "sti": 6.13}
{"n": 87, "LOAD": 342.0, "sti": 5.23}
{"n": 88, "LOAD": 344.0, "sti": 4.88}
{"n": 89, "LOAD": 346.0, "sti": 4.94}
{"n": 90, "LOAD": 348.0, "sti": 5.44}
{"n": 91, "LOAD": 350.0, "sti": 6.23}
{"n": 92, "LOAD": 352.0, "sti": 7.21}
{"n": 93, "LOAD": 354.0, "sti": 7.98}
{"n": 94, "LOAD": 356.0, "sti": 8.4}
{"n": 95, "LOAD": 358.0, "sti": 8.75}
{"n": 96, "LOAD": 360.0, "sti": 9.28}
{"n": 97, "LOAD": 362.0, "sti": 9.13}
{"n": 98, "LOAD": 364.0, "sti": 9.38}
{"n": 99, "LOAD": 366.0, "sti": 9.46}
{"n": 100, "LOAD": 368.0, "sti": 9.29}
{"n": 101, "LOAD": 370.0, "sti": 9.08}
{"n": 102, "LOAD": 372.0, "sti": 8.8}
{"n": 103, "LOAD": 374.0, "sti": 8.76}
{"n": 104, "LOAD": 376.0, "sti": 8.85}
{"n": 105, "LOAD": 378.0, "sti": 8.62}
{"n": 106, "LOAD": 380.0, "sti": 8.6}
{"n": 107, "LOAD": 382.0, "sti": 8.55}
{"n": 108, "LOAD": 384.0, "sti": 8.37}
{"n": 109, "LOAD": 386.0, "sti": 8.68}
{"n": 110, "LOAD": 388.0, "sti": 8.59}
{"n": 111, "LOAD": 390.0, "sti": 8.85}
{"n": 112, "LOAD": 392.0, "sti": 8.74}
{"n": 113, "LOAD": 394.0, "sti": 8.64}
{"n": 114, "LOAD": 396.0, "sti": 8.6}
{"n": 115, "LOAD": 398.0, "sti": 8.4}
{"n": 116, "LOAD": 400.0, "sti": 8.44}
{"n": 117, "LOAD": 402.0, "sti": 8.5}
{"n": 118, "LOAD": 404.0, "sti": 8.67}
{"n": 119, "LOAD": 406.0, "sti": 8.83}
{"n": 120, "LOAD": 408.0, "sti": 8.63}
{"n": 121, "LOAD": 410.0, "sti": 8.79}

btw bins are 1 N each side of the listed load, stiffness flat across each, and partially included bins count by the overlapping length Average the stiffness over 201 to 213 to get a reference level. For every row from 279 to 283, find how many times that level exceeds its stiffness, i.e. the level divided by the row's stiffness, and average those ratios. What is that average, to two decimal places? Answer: 1.00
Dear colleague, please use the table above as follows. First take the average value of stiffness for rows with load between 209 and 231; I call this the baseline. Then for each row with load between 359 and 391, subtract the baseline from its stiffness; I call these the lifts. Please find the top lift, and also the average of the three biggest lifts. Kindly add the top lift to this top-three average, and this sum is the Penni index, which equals -3.1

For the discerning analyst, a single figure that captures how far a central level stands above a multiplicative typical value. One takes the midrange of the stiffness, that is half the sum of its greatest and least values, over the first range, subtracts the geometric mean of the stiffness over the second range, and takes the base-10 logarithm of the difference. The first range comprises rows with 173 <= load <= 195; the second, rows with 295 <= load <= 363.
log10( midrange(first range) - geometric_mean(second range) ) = 0.34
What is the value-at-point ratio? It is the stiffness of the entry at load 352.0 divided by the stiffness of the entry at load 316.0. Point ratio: 0.66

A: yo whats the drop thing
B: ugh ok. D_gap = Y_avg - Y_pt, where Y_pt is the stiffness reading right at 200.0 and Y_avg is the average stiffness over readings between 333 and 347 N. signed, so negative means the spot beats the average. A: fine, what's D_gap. -4.7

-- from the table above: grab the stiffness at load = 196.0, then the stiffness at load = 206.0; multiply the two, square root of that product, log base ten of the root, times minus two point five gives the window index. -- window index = -2.66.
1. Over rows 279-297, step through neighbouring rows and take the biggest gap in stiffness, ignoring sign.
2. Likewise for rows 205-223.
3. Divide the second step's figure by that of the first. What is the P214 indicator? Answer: 0.4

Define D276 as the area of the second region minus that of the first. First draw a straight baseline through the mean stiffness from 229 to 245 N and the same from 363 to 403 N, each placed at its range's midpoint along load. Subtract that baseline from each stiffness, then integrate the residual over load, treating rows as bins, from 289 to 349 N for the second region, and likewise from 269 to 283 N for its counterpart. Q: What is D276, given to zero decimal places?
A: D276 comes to 14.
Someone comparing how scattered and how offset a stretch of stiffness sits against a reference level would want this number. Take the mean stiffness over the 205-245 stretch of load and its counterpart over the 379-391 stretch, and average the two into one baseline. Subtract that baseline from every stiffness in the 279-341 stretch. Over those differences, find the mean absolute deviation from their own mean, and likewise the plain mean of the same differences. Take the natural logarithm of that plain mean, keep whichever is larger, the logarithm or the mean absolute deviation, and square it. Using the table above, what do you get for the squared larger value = 1.0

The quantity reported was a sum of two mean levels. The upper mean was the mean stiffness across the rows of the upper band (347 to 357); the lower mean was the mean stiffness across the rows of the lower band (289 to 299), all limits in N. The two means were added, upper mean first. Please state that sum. 19.8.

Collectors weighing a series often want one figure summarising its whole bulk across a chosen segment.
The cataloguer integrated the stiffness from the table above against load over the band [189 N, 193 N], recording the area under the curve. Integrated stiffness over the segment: 49.4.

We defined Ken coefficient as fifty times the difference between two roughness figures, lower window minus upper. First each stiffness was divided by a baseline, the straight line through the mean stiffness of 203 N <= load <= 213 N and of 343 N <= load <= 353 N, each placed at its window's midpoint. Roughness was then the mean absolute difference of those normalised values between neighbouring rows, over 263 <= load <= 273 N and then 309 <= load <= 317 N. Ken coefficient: -0.6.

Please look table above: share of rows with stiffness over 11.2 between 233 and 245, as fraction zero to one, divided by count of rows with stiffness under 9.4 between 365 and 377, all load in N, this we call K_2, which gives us 0.20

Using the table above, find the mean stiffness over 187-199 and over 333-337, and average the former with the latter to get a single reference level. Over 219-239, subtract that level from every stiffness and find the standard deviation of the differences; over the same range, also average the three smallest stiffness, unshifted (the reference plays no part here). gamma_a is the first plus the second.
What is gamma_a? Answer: 11.2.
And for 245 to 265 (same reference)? 11.3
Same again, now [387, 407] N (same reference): 8.6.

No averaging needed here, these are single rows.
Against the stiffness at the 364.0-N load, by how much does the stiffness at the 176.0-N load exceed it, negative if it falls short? 1.8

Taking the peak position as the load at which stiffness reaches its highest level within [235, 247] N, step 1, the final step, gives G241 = 242.0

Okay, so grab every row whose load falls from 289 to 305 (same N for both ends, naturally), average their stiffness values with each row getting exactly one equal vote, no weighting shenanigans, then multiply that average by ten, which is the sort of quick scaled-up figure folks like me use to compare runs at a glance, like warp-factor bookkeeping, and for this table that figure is 126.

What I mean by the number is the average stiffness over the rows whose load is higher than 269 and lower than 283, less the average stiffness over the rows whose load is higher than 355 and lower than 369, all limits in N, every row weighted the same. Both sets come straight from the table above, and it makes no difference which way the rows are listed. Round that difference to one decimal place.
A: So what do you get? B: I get 2.1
